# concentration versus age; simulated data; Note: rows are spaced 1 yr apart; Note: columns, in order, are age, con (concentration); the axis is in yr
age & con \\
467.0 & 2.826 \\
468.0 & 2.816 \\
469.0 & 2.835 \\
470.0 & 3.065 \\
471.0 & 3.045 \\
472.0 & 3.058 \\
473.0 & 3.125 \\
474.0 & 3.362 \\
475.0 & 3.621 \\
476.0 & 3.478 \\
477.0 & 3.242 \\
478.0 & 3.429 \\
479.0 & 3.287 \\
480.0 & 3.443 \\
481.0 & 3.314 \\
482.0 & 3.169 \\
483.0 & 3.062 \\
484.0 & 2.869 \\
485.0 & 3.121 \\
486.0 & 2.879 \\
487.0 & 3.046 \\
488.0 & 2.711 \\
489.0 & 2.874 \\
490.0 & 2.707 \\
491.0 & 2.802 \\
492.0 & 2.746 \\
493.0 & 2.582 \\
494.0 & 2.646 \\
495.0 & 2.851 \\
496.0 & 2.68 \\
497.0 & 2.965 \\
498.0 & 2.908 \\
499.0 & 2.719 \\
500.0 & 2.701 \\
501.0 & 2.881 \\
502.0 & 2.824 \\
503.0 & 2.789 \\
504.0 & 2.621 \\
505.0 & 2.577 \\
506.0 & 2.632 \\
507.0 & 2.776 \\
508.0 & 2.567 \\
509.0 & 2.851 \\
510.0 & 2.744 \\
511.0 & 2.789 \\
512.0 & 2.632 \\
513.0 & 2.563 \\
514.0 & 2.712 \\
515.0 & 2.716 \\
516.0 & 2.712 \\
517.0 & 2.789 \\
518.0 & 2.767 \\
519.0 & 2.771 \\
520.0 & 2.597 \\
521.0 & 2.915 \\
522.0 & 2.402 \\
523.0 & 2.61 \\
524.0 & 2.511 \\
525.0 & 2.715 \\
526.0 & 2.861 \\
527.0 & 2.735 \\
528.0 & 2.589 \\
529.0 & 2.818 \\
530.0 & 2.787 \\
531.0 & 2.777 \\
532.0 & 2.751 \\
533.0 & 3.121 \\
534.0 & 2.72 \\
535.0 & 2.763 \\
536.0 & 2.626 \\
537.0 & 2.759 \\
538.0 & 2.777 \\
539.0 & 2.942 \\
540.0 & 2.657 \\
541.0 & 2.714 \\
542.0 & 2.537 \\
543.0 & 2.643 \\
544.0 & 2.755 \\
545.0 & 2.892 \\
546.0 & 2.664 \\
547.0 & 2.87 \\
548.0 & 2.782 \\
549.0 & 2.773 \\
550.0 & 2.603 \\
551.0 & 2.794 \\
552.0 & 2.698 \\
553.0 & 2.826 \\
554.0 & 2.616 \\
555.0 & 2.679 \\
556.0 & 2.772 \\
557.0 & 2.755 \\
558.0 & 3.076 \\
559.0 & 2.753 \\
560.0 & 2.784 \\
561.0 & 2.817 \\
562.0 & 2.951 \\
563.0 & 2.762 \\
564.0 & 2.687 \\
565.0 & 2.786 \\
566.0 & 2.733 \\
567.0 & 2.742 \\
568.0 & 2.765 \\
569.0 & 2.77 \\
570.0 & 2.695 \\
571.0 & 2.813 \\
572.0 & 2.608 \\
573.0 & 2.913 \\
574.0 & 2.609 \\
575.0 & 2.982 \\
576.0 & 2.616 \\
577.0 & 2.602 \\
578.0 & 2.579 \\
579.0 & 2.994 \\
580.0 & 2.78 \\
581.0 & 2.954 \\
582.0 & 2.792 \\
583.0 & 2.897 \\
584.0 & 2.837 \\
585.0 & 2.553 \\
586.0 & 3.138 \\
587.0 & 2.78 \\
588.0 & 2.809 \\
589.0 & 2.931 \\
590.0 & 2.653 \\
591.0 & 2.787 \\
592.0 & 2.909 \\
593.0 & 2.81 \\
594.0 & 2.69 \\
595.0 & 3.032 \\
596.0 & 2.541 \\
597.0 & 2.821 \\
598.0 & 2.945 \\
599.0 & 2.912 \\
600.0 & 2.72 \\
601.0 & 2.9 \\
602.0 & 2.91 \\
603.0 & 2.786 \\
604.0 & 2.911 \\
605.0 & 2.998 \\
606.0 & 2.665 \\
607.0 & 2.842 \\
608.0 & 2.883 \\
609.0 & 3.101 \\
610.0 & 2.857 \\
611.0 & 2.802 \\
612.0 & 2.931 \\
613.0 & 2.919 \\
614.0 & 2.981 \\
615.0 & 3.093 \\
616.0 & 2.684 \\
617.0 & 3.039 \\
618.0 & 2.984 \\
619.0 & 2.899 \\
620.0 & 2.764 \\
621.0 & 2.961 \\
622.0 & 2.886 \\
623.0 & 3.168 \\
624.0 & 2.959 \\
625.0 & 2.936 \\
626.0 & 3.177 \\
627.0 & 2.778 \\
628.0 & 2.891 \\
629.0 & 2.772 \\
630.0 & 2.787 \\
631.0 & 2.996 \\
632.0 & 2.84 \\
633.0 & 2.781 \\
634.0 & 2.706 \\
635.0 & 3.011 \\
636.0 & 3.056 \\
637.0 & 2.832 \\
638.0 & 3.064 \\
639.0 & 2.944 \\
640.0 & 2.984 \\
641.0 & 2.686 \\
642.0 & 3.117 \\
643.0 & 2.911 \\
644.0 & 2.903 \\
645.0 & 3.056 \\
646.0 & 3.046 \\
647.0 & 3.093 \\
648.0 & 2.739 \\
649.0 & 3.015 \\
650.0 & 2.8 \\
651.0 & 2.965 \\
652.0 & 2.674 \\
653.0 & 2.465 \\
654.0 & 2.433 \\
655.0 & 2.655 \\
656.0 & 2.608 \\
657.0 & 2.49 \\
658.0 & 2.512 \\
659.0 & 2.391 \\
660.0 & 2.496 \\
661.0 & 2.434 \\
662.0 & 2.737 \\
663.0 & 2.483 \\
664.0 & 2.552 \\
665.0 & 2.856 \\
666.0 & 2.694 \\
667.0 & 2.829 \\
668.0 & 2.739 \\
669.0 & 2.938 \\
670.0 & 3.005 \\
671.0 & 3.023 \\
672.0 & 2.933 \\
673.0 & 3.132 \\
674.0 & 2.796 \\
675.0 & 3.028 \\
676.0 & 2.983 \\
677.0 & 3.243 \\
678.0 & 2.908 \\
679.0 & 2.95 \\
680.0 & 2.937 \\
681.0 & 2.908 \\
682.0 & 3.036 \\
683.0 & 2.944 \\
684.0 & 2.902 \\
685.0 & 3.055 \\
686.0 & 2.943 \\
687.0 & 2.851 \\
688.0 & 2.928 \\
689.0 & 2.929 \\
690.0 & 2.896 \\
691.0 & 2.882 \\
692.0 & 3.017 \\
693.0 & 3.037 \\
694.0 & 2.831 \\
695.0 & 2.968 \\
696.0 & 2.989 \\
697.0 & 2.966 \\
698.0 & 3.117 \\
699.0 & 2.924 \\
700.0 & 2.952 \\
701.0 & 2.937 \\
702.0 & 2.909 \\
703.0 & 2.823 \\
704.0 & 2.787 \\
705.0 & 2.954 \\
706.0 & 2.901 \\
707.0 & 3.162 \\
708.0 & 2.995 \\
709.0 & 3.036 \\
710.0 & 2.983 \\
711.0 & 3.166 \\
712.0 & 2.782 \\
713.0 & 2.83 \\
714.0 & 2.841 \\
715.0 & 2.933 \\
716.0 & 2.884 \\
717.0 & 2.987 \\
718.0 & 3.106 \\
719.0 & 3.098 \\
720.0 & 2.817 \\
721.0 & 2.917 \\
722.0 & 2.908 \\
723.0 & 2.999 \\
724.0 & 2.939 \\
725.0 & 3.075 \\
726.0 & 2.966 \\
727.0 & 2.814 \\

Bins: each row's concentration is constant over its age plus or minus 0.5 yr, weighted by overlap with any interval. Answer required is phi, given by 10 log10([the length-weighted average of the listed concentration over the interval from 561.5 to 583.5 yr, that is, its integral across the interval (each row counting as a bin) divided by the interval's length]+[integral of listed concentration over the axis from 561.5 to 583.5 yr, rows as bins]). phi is 18.0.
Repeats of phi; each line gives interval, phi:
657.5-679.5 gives 18.1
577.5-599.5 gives 18.1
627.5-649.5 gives 18.3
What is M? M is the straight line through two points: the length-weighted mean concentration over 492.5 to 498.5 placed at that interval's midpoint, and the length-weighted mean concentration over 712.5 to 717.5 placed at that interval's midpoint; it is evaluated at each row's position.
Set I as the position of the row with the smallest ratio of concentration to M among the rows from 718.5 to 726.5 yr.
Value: 720.0 yr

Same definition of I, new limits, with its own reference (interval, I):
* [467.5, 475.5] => 468.0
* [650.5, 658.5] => 654.0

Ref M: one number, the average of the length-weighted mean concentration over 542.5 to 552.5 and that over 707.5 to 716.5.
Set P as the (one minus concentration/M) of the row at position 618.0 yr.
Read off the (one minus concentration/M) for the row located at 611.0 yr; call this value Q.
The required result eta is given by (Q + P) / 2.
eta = -0.02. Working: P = -0.05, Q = 0.01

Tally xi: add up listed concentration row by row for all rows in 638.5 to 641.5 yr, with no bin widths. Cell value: 9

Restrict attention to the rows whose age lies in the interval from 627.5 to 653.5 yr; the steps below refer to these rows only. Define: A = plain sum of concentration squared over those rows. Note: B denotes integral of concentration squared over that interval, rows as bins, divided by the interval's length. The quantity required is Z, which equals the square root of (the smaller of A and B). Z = 2.89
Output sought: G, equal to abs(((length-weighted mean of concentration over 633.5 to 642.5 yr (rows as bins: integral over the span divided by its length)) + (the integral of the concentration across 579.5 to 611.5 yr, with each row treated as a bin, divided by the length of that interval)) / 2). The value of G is 2.888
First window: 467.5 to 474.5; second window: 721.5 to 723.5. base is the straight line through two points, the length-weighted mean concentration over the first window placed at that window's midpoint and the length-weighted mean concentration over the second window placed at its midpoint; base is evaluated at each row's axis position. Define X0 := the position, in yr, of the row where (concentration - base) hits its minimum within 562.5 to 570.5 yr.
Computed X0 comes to 564.0 yr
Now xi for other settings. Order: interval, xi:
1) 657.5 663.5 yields 15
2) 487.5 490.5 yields 8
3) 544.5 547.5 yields 8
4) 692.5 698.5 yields 18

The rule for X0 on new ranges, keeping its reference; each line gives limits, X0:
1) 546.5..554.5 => 550.0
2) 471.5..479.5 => 472.0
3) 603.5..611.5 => 606.0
